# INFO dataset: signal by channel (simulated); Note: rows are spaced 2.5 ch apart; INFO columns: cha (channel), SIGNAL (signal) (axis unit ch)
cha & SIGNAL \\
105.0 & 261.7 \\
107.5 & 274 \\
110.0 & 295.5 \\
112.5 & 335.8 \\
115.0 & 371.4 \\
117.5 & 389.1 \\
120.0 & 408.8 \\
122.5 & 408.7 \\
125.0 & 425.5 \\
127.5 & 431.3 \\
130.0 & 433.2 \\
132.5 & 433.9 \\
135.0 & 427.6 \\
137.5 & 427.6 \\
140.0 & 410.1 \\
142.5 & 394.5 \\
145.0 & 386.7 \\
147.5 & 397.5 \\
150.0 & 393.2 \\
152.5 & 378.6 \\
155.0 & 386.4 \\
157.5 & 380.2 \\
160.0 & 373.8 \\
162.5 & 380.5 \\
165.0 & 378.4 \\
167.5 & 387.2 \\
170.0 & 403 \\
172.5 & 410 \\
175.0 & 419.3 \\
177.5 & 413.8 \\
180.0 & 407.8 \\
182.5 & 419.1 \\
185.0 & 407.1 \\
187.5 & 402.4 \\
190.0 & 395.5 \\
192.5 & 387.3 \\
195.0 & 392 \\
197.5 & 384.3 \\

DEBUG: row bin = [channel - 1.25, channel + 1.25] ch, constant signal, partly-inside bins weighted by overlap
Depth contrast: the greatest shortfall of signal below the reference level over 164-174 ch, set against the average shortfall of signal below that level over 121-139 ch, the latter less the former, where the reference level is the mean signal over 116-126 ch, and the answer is -48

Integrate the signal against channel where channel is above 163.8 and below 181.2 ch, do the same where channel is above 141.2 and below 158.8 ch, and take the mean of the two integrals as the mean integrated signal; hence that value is 6921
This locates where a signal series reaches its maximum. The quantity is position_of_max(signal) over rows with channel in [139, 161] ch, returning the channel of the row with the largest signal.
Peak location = 140.0 ch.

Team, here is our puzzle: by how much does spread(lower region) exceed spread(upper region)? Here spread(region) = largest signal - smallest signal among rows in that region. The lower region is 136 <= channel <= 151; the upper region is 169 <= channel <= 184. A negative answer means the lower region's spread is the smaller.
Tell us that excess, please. 25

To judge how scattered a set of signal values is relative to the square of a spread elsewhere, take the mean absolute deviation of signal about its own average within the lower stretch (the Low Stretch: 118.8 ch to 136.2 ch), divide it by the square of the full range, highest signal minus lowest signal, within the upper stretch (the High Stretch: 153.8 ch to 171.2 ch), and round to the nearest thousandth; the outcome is 0.010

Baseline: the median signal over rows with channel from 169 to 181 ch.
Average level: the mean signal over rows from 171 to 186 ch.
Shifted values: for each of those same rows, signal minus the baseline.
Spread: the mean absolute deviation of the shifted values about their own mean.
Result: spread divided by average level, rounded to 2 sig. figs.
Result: 0.011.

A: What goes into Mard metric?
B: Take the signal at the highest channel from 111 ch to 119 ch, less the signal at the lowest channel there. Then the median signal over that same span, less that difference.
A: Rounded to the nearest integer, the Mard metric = 318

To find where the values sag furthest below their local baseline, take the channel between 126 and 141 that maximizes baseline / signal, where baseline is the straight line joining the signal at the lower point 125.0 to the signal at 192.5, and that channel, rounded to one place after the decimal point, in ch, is 140.0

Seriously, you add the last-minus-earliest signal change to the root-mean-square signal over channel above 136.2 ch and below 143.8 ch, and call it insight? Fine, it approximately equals 378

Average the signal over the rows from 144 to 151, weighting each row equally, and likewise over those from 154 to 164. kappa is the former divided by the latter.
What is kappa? 1.03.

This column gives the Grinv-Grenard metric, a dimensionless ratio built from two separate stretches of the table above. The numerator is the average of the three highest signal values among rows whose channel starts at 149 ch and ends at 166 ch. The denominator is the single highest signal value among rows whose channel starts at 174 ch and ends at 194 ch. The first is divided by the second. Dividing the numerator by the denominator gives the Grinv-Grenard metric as 0.92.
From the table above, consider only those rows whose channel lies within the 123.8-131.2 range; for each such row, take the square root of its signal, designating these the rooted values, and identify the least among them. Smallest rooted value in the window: 20.6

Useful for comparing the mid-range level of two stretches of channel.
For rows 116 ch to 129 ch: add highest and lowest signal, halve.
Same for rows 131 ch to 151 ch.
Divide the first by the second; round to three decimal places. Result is 1.000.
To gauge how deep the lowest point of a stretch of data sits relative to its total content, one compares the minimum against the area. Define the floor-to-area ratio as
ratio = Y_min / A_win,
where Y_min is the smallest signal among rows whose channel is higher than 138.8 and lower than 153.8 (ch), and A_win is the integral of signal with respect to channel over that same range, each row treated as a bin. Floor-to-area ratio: 0.064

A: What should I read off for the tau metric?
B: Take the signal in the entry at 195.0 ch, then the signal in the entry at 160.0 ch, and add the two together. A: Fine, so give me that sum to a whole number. 766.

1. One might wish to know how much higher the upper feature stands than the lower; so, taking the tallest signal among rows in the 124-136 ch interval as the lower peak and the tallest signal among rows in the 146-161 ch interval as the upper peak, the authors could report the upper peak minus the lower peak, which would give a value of -36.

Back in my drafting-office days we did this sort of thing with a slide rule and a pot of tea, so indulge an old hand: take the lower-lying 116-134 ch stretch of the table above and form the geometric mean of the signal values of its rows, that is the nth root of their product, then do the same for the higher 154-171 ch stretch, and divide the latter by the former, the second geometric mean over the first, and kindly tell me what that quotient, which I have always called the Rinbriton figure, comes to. 0.92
